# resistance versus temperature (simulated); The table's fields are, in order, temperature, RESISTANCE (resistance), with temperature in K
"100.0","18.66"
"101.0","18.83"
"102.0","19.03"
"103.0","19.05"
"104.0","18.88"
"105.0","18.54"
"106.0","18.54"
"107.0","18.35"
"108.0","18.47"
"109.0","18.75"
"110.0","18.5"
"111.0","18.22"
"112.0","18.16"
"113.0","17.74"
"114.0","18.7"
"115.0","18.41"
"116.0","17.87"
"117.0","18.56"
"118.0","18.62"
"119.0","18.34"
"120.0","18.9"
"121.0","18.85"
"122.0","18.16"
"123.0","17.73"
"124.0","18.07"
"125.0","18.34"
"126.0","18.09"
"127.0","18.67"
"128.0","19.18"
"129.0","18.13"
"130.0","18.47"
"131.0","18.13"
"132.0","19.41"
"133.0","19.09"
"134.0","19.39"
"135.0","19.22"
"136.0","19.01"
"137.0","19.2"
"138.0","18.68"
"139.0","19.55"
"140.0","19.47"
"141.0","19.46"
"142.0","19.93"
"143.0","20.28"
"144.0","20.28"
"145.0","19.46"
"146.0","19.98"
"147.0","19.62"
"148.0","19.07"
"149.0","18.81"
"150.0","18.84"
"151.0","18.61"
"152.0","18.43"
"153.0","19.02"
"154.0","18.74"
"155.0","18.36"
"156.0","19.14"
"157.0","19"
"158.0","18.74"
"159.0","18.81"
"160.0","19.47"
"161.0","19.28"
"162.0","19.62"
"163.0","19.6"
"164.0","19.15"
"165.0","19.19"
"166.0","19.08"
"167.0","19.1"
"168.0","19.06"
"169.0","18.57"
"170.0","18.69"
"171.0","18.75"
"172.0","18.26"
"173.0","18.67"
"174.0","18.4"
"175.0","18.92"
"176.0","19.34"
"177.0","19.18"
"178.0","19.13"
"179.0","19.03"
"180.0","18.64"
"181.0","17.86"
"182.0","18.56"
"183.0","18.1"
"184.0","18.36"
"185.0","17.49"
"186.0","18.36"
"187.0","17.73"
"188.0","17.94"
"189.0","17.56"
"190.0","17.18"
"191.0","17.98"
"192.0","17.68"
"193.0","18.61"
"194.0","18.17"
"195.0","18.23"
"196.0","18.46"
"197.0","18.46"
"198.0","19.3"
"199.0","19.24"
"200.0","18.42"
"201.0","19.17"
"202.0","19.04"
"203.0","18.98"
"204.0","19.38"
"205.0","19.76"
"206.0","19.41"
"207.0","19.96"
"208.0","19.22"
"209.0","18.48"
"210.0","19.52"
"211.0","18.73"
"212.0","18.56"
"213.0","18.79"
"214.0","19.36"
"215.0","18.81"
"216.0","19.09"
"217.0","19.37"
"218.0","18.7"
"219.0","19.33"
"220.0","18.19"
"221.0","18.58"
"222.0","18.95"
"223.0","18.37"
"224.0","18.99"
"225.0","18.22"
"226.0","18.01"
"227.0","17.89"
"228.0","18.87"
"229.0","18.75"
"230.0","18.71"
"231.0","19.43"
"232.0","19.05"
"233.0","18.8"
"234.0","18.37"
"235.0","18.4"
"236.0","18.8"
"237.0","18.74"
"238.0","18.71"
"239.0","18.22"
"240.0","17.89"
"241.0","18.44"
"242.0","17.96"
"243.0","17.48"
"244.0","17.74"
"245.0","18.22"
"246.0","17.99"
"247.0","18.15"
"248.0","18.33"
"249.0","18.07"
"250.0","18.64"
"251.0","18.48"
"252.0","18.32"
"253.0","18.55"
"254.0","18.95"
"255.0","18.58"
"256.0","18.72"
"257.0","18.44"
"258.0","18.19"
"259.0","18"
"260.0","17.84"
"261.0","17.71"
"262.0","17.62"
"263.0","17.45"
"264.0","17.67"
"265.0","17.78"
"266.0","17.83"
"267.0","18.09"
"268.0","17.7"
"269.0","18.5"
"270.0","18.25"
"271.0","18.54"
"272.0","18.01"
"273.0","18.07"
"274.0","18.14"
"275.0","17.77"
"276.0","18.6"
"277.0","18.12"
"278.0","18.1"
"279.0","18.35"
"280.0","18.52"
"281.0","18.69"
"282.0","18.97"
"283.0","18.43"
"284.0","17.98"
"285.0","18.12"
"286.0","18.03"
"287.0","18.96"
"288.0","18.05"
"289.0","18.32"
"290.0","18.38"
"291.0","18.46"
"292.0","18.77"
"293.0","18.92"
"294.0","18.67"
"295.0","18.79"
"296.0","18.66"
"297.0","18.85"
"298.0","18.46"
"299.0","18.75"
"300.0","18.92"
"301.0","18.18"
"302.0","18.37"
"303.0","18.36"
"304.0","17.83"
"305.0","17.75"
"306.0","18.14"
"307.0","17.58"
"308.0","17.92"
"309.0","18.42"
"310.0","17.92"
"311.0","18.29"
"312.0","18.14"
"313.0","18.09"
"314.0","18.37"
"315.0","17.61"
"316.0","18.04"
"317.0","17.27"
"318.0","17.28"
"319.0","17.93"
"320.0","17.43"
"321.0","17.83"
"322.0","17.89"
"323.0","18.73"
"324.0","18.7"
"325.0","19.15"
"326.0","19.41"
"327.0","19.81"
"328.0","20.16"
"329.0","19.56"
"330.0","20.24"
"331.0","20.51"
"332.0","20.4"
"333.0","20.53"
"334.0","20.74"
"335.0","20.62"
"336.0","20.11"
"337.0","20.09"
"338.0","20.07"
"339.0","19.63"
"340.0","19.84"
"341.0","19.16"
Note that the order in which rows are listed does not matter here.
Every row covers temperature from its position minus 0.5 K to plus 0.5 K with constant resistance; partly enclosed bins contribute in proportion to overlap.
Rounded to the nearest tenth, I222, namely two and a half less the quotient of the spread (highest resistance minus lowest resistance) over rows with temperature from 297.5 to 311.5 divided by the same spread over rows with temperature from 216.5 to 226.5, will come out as 1.5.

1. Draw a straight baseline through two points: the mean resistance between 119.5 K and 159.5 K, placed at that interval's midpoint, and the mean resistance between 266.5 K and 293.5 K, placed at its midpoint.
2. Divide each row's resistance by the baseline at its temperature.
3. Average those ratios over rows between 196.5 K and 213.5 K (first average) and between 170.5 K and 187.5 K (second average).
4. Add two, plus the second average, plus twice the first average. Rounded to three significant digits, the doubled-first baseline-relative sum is 5.03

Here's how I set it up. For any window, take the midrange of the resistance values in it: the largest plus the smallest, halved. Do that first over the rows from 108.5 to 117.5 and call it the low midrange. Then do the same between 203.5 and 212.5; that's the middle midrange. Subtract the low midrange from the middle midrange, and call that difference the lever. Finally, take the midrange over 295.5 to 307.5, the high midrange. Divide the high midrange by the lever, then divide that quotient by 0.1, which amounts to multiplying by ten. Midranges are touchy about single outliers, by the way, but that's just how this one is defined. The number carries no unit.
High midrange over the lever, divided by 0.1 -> 187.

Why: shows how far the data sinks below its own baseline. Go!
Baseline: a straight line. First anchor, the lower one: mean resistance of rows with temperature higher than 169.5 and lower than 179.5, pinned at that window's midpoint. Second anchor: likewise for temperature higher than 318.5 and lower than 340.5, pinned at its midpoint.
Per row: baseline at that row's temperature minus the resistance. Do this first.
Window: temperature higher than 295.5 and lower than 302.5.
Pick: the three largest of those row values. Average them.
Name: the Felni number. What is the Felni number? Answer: 1.1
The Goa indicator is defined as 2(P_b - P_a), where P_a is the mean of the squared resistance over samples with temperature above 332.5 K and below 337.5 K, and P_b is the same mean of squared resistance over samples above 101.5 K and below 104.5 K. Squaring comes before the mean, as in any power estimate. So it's -113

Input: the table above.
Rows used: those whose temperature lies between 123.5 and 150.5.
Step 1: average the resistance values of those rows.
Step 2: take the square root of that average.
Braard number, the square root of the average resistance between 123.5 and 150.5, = 4.371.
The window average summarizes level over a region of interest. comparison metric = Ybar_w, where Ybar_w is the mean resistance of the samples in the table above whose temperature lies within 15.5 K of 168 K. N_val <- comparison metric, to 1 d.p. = 18.9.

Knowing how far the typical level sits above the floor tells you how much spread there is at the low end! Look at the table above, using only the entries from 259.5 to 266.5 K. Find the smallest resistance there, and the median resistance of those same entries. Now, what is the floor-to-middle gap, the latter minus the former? 0.26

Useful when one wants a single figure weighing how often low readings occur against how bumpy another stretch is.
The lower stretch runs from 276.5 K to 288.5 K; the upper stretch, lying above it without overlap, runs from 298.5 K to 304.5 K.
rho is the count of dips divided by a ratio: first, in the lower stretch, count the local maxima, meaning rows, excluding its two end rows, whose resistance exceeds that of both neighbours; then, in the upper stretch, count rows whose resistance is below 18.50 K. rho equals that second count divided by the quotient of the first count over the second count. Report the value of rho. 5.3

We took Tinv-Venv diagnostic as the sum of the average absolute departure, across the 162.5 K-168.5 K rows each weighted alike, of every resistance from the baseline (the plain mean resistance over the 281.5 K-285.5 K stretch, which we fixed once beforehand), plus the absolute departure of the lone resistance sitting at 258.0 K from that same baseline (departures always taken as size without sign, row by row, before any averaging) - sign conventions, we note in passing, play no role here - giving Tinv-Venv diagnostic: 1.0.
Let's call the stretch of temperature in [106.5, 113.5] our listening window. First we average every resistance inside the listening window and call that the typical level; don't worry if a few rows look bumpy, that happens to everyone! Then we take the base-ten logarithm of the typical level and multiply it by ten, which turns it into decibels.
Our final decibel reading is 12.6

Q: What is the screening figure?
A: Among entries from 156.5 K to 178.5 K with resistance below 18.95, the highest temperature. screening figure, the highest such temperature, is 175.0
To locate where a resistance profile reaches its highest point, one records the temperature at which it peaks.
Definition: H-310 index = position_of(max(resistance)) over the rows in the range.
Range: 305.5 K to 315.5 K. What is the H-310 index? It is 309.0 K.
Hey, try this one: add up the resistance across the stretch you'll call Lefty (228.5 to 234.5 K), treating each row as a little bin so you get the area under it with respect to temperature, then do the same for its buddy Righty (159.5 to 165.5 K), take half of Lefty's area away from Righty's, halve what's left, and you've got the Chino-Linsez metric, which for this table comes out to 30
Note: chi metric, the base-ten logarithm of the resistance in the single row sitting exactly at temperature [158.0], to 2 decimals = 1.27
